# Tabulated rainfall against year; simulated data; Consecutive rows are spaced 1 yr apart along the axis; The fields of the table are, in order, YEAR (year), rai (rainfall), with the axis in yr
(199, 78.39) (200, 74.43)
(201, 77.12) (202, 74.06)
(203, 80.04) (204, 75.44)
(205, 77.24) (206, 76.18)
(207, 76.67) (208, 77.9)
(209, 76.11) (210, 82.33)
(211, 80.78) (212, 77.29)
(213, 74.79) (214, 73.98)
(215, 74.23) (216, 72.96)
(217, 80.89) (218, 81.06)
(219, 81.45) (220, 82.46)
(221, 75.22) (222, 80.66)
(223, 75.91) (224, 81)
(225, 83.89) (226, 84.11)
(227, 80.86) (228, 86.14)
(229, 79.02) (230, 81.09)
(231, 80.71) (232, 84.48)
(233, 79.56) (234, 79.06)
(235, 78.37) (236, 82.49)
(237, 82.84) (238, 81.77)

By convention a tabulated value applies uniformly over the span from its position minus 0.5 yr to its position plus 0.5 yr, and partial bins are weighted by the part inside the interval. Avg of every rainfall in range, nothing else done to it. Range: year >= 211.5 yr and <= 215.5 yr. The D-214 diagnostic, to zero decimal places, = 75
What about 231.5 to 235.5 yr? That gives 80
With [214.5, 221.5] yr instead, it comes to 78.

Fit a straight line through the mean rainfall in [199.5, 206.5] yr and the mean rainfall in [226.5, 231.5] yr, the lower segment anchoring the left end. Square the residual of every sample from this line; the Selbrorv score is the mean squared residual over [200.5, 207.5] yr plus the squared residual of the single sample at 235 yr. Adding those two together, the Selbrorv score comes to 22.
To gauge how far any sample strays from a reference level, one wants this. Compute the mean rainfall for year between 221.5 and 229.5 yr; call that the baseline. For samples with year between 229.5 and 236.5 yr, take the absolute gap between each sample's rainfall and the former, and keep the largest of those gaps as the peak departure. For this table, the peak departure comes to 3.1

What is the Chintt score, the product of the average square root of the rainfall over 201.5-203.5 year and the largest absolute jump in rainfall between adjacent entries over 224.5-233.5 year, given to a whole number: 62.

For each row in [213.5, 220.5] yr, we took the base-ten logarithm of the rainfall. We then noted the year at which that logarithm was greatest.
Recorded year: 220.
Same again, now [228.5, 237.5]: 232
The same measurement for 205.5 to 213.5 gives 210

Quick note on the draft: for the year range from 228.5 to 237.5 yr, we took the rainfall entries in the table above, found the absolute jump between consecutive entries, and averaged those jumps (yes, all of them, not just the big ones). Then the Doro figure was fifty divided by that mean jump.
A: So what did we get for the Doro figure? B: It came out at 23.8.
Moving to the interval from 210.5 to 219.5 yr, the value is 23.8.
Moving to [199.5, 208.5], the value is 19.1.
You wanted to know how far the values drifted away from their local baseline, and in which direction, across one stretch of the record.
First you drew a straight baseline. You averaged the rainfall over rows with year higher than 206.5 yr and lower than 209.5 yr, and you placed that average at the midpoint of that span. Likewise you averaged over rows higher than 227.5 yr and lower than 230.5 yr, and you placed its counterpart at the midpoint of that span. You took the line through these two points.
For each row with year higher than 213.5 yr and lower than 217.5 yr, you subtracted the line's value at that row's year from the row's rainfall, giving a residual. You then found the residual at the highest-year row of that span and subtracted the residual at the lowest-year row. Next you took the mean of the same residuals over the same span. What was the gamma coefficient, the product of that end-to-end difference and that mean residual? -20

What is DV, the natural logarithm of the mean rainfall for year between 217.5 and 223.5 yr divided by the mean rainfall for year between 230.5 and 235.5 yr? -0.01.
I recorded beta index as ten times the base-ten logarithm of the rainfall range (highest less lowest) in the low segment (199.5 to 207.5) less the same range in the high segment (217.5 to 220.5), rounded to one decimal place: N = 6.6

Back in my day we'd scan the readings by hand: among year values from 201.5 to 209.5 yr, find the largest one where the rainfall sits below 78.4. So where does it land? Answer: 209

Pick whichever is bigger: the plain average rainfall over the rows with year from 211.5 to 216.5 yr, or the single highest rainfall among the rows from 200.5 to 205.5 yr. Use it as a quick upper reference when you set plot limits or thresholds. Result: 80.0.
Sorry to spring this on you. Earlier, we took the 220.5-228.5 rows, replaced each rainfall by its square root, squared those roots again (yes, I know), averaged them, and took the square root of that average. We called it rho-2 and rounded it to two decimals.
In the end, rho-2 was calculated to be 9.00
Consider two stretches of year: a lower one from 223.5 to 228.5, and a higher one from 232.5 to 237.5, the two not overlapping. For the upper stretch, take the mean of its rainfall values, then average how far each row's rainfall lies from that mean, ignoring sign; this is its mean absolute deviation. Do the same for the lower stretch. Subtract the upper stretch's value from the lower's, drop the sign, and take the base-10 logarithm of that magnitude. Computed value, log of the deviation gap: -1.3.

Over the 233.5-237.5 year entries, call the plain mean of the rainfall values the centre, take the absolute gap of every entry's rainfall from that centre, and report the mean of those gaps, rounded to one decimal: 2.0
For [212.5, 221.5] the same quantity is 3.6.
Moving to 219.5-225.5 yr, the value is 2.9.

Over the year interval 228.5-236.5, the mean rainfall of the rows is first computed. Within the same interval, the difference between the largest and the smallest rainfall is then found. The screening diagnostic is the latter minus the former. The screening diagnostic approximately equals -74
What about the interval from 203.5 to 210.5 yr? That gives -71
